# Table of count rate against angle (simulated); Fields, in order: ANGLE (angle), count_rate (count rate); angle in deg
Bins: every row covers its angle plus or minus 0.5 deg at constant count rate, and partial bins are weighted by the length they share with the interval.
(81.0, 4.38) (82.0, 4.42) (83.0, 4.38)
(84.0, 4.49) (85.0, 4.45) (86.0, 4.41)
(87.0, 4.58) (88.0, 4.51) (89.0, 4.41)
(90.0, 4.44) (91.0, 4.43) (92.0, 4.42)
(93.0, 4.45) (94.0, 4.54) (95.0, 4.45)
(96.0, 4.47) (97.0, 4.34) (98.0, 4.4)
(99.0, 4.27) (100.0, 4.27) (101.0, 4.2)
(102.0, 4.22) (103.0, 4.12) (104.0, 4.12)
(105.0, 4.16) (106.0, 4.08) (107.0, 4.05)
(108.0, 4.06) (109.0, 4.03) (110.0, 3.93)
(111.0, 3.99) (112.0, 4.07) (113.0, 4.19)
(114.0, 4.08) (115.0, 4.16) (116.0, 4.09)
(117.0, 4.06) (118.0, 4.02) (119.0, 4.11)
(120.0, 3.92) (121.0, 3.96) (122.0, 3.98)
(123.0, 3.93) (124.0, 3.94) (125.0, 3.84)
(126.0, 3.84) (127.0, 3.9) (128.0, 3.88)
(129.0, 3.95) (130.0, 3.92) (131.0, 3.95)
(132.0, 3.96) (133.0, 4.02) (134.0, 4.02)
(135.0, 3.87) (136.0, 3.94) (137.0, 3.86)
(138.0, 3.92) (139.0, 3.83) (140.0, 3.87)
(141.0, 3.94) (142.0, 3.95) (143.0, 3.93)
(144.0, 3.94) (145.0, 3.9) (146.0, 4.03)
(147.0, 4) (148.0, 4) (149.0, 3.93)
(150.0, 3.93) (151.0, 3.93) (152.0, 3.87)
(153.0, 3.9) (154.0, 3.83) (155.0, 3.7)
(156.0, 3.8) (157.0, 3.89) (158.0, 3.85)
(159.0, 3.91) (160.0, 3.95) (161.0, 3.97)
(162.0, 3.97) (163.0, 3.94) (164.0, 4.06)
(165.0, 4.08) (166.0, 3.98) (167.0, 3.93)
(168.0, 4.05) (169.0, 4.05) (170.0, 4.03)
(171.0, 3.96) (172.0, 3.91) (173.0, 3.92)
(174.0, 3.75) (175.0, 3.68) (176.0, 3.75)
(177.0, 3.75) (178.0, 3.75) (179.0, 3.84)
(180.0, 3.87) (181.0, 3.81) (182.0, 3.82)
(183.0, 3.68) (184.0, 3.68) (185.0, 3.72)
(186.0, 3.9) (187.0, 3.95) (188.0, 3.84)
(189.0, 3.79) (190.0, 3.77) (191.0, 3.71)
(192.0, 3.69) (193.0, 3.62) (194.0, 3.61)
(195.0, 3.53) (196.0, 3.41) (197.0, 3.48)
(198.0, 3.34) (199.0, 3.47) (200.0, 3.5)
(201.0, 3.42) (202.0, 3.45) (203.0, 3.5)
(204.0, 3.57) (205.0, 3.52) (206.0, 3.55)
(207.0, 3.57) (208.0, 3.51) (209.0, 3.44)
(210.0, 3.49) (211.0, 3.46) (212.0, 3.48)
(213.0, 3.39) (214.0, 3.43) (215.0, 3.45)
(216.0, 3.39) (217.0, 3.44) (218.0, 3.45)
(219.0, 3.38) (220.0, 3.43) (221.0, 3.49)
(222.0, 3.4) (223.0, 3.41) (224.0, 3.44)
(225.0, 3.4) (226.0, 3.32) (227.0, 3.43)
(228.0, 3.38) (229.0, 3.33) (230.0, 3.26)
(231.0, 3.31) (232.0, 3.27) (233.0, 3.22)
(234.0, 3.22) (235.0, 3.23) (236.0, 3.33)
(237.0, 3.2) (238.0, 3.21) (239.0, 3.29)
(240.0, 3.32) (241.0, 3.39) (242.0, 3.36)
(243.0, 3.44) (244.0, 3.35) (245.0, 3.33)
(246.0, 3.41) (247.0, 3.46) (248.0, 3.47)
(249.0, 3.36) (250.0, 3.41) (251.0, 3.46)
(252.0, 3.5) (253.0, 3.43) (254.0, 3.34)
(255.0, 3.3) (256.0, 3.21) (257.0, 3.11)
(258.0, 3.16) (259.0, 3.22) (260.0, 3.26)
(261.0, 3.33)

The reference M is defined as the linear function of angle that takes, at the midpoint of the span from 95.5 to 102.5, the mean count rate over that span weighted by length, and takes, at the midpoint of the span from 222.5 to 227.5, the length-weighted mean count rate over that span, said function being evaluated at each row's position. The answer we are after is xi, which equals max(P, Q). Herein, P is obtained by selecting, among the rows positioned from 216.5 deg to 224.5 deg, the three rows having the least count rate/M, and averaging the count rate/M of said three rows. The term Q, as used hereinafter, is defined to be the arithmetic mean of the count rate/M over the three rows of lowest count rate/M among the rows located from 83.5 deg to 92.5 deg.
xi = 1.01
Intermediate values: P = 0.99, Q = 1.01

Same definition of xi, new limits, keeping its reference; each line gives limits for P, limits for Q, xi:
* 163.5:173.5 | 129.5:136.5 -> 1.03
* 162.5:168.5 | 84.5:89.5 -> 1.03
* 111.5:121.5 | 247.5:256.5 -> 1.03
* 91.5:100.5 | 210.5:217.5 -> 1.00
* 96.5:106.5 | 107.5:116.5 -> 0.96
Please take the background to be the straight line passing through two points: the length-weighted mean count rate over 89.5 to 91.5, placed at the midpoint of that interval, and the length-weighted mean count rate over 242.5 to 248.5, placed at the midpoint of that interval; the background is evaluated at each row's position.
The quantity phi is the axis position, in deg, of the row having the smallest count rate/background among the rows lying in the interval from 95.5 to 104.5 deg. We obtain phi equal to 103.0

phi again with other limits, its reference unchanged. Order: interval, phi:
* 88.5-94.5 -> 89.0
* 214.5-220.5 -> 216.0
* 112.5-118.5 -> 118.0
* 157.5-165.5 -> 158.0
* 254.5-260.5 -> 257.0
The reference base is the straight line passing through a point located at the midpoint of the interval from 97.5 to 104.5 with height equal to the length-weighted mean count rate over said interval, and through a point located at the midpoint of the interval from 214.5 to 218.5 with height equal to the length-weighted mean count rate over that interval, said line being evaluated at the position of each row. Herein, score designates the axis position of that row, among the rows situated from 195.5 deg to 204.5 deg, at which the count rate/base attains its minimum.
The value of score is 198.0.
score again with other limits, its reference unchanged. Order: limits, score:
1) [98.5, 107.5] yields 107.0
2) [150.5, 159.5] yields 155.0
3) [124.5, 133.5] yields 125.0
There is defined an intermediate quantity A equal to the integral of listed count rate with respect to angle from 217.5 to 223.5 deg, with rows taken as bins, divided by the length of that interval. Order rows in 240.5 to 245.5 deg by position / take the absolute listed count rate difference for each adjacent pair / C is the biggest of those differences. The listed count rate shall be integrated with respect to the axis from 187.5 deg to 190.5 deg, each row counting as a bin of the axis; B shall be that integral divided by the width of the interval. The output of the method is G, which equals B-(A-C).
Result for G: 0.5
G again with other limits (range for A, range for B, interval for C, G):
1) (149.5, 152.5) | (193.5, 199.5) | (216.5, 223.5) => -0.3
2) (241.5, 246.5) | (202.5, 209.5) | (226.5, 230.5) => 0.2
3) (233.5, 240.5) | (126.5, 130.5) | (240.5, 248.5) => 0.7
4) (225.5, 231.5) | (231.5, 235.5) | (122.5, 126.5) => 0.0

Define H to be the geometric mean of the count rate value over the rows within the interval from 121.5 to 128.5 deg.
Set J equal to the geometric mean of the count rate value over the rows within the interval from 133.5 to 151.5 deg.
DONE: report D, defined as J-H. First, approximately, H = 3.9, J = 3.9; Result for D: 0.0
